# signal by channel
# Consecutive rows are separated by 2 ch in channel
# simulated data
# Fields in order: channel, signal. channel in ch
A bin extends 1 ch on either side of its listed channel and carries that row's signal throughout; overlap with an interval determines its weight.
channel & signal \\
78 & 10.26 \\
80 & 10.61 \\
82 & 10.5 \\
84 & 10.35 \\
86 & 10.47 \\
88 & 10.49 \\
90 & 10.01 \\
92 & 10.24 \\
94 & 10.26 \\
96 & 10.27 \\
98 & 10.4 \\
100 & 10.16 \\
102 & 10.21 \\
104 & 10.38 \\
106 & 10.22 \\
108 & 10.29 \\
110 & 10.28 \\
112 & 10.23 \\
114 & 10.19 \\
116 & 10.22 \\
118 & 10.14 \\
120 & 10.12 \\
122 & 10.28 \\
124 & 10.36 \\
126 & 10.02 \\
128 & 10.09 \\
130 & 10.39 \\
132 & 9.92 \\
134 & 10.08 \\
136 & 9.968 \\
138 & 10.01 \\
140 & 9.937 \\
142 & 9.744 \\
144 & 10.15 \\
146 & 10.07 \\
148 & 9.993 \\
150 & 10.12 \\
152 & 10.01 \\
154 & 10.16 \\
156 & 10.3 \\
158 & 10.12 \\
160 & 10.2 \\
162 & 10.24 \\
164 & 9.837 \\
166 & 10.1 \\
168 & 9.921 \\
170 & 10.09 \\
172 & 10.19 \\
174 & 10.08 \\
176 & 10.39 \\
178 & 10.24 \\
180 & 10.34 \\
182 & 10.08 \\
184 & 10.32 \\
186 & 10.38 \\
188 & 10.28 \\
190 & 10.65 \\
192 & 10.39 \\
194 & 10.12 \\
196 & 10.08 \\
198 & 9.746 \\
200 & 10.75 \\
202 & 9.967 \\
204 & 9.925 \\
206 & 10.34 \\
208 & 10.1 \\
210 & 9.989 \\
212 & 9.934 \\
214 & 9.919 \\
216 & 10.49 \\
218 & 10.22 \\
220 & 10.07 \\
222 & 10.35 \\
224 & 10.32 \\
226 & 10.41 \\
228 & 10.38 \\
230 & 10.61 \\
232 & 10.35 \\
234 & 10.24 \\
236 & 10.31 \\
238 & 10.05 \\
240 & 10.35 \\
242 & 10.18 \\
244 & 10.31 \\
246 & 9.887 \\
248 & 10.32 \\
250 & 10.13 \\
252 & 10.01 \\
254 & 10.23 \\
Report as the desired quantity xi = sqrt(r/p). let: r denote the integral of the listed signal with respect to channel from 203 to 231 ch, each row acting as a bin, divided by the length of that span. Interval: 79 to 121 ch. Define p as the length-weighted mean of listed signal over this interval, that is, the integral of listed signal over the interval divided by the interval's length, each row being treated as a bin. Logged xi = 1.00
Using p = 10.3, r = 10.2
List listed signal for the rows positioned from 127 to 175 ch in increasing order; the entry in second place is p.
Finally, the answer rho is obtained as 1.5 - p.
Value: -8.34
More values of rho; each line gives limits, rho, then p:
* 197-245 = -8.42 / 9.919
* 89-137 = -8.47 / 9.968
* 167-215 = -8.42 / 9.919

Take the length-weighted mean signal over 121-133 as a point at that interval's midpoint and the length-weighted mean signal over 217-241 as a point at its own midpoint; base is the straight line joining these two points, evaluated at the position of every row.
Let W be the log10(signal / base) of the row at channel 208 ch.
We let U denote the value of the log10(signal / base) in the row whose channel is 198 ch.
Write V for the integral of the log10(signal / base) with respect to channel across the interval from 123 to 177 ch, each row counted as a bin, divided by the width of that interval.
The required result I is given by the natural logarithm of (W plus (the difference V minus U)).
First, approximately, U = -0.023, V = -0.005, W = -0.008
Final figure -4.60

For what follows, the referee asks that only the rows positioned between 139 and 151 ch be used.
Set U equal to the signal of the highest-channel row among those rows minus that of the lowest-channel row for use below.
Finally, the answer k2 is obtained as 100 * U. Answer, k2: 18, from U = 0.18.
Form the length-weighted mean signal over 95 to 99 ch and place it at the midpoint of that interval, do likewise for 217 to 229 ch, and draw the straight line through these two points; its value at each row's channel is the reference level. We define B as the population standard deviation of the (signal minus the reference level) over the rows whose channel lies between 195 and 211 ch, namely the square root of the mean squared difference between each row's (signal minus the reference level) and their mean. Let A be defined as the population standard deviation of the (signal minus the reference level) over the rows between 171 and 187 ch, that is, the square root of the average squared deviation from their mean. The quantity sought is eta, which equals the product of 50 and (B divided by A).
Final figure 122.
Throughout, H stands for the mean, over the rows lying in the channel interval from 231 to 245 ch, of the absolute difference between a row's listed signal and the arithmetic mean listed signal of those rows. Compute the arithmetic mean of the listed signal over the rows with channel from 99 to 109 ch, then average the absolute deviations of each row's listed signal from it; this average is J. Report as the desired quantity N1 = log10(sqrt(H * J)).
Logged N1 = -1.12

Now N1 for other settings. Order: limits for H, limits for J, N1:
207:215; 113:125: -1.20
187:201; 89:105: -0.82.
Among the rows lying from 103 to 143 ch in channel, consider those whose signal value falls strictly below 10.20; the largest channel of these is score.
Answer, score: 142 ch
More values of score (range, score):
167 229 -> 220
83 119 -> 118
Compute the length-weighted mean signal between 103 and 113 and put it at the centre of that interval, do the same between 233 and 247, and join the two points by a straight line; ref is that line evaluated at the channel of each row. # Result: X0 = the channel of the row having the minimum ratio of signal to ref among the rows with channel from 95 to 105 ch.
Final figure 100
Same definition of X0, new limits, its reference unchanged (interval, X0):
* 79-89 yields 84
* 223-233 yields 224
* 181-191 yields 182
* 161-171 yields 164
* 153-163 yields 158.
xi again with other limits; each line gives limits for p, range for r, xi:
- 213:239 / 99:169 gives 0.99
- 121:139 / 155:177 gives 1.00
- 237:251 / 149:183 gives 1.00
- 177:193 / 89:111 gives 1.00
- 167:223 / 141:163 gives 1.00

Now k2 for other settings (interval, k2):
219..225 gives 25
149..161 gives 8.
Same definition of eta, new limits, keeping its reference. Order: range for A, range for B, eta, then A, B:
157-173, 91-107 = 30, 0.131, 0.08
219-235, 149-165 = 47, 0.143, 0.14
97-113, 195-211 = 184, 0.078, 0.29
